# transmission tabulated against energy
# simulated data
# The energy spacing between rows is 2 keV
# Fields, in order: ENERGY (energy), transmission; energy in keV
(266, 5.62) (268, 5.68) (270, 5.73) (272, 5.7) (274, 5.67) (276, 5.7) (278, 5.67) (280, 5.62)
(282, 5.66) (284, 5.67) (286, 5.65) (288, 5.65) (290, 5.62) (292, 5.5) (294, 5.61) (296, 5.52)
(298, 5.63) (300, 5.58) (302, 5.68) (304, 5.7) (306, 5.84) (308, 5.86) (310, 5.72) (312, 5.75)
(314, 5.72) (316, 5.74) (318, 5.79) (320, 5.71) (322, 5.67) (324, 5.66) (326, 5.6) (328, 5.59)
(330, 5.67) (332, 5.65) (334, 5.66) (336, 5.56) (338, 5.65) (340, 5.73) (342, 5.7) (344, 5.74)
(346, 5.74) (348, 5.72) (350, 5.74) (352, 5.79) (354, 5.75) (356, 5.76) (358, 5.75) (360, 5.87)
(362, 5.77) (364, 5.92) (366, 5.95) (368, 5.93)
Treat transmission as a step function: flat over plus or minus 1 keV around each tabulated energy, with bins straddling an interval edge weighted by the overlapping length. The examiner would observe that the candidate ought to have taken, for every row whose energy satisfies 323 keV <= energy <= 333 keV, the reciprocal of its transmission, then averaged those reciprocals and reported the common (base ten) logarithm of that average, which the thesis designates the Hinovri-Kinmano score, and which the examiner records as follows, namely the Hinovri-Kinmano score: -0.751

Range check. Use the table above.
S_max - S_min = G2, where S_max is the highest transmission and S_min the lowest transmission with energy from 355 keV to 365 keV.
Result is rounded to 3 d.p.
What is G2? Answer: 0.170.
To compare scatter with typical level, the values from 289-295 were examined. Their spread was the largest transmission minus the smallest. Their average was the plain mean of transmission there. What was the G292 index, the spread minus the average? -5.46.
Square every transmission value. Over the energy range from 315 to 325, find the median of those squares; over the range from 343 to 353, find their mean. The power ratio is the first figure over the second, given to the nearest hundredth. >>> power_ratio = 0.99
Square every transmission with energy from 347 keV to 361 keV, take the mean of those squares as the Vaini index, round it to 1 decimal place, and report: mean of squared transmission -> 33.3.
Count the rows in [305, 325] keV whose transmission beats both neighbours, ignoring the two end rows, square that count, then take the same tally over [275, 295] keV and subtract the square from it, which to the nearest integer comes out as -8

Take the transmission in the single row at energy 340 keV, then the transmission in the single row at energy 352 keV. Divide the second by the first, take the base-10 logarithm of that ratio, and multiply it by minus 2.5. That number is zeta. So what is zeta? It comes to -0.01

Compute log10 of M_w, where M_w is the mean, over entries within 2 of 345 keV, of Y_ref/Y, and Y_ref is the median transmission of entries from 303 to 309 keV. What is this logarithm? 0.008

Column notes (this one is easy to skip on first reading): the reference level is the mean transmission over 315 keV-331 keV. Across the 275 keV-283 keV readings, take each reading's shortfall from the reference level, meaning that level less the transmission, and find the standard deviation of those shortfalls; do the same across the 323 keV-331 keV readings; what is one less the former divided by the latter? 0.19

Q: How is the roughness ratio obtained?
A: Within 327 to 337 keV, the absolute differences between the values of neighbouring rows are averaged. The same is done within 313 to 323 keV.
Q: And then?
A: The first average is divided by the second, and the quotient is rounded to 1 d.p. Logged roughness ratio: 1.1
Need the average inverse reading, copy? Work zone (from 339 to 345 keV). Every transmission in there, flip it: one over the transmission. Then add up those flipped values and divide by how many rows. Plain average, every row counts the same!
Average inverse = 0.175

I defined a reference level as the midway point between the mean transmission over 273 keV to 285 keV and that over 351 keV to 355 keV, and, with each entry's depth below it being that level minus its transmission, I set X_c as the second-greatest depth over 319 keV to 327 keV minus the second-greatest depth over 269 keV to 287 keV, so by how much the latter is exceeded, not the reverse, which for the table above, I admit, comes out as -0.01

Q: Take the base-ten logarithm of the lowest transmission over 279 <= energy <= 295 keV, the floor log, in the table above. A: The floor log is 0.740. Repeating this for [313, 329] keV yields 0.747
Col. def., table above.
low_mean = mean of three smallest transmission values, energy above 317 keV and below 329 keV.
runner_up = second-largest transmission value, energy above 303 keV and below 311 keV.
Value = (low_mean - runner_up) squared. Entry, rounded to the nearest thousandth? 0.050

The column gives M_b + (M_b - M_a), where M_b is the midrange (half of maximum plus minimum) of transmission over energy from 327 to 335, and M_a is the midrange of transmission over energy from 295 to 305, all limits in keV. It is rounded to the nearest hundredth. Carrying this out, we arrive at 5.65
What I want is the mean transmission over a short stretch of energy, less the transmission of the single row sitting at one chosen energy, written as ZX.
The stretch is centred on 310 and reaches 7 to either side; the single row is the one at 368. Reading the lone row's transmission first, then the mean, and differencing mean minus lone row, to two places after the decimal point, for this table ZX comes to -0.17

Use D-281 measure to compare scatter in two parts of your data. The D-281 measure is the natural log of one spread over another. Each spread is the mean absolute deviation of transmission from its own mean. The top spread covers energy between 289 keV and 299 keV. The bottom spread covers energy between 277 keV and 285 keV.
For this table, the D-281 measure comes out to 1.1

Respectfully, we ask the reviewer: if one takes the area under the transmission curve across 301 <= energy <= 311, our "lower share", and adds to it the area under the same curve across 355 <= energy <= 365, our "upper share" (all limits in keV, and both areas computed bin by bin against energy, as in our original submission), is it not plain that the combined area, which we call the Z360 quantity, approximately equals 116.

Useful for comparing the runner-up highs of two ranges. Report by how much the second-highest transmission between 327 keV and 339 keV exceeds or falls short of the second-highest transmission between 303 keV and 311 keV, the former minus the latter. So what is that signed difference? -0.18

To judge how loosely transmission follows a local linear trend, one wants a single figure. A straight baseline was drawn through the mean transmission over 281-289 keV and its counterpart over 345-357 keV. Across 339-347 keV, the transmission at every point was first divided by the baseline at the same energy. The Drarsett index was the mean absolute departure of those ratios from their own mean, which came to 0.0023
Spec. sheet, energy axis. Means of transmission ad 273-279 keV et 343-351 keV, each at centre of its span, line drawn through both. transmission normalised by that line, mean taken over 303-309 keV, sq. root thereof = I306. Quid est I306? 1.008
